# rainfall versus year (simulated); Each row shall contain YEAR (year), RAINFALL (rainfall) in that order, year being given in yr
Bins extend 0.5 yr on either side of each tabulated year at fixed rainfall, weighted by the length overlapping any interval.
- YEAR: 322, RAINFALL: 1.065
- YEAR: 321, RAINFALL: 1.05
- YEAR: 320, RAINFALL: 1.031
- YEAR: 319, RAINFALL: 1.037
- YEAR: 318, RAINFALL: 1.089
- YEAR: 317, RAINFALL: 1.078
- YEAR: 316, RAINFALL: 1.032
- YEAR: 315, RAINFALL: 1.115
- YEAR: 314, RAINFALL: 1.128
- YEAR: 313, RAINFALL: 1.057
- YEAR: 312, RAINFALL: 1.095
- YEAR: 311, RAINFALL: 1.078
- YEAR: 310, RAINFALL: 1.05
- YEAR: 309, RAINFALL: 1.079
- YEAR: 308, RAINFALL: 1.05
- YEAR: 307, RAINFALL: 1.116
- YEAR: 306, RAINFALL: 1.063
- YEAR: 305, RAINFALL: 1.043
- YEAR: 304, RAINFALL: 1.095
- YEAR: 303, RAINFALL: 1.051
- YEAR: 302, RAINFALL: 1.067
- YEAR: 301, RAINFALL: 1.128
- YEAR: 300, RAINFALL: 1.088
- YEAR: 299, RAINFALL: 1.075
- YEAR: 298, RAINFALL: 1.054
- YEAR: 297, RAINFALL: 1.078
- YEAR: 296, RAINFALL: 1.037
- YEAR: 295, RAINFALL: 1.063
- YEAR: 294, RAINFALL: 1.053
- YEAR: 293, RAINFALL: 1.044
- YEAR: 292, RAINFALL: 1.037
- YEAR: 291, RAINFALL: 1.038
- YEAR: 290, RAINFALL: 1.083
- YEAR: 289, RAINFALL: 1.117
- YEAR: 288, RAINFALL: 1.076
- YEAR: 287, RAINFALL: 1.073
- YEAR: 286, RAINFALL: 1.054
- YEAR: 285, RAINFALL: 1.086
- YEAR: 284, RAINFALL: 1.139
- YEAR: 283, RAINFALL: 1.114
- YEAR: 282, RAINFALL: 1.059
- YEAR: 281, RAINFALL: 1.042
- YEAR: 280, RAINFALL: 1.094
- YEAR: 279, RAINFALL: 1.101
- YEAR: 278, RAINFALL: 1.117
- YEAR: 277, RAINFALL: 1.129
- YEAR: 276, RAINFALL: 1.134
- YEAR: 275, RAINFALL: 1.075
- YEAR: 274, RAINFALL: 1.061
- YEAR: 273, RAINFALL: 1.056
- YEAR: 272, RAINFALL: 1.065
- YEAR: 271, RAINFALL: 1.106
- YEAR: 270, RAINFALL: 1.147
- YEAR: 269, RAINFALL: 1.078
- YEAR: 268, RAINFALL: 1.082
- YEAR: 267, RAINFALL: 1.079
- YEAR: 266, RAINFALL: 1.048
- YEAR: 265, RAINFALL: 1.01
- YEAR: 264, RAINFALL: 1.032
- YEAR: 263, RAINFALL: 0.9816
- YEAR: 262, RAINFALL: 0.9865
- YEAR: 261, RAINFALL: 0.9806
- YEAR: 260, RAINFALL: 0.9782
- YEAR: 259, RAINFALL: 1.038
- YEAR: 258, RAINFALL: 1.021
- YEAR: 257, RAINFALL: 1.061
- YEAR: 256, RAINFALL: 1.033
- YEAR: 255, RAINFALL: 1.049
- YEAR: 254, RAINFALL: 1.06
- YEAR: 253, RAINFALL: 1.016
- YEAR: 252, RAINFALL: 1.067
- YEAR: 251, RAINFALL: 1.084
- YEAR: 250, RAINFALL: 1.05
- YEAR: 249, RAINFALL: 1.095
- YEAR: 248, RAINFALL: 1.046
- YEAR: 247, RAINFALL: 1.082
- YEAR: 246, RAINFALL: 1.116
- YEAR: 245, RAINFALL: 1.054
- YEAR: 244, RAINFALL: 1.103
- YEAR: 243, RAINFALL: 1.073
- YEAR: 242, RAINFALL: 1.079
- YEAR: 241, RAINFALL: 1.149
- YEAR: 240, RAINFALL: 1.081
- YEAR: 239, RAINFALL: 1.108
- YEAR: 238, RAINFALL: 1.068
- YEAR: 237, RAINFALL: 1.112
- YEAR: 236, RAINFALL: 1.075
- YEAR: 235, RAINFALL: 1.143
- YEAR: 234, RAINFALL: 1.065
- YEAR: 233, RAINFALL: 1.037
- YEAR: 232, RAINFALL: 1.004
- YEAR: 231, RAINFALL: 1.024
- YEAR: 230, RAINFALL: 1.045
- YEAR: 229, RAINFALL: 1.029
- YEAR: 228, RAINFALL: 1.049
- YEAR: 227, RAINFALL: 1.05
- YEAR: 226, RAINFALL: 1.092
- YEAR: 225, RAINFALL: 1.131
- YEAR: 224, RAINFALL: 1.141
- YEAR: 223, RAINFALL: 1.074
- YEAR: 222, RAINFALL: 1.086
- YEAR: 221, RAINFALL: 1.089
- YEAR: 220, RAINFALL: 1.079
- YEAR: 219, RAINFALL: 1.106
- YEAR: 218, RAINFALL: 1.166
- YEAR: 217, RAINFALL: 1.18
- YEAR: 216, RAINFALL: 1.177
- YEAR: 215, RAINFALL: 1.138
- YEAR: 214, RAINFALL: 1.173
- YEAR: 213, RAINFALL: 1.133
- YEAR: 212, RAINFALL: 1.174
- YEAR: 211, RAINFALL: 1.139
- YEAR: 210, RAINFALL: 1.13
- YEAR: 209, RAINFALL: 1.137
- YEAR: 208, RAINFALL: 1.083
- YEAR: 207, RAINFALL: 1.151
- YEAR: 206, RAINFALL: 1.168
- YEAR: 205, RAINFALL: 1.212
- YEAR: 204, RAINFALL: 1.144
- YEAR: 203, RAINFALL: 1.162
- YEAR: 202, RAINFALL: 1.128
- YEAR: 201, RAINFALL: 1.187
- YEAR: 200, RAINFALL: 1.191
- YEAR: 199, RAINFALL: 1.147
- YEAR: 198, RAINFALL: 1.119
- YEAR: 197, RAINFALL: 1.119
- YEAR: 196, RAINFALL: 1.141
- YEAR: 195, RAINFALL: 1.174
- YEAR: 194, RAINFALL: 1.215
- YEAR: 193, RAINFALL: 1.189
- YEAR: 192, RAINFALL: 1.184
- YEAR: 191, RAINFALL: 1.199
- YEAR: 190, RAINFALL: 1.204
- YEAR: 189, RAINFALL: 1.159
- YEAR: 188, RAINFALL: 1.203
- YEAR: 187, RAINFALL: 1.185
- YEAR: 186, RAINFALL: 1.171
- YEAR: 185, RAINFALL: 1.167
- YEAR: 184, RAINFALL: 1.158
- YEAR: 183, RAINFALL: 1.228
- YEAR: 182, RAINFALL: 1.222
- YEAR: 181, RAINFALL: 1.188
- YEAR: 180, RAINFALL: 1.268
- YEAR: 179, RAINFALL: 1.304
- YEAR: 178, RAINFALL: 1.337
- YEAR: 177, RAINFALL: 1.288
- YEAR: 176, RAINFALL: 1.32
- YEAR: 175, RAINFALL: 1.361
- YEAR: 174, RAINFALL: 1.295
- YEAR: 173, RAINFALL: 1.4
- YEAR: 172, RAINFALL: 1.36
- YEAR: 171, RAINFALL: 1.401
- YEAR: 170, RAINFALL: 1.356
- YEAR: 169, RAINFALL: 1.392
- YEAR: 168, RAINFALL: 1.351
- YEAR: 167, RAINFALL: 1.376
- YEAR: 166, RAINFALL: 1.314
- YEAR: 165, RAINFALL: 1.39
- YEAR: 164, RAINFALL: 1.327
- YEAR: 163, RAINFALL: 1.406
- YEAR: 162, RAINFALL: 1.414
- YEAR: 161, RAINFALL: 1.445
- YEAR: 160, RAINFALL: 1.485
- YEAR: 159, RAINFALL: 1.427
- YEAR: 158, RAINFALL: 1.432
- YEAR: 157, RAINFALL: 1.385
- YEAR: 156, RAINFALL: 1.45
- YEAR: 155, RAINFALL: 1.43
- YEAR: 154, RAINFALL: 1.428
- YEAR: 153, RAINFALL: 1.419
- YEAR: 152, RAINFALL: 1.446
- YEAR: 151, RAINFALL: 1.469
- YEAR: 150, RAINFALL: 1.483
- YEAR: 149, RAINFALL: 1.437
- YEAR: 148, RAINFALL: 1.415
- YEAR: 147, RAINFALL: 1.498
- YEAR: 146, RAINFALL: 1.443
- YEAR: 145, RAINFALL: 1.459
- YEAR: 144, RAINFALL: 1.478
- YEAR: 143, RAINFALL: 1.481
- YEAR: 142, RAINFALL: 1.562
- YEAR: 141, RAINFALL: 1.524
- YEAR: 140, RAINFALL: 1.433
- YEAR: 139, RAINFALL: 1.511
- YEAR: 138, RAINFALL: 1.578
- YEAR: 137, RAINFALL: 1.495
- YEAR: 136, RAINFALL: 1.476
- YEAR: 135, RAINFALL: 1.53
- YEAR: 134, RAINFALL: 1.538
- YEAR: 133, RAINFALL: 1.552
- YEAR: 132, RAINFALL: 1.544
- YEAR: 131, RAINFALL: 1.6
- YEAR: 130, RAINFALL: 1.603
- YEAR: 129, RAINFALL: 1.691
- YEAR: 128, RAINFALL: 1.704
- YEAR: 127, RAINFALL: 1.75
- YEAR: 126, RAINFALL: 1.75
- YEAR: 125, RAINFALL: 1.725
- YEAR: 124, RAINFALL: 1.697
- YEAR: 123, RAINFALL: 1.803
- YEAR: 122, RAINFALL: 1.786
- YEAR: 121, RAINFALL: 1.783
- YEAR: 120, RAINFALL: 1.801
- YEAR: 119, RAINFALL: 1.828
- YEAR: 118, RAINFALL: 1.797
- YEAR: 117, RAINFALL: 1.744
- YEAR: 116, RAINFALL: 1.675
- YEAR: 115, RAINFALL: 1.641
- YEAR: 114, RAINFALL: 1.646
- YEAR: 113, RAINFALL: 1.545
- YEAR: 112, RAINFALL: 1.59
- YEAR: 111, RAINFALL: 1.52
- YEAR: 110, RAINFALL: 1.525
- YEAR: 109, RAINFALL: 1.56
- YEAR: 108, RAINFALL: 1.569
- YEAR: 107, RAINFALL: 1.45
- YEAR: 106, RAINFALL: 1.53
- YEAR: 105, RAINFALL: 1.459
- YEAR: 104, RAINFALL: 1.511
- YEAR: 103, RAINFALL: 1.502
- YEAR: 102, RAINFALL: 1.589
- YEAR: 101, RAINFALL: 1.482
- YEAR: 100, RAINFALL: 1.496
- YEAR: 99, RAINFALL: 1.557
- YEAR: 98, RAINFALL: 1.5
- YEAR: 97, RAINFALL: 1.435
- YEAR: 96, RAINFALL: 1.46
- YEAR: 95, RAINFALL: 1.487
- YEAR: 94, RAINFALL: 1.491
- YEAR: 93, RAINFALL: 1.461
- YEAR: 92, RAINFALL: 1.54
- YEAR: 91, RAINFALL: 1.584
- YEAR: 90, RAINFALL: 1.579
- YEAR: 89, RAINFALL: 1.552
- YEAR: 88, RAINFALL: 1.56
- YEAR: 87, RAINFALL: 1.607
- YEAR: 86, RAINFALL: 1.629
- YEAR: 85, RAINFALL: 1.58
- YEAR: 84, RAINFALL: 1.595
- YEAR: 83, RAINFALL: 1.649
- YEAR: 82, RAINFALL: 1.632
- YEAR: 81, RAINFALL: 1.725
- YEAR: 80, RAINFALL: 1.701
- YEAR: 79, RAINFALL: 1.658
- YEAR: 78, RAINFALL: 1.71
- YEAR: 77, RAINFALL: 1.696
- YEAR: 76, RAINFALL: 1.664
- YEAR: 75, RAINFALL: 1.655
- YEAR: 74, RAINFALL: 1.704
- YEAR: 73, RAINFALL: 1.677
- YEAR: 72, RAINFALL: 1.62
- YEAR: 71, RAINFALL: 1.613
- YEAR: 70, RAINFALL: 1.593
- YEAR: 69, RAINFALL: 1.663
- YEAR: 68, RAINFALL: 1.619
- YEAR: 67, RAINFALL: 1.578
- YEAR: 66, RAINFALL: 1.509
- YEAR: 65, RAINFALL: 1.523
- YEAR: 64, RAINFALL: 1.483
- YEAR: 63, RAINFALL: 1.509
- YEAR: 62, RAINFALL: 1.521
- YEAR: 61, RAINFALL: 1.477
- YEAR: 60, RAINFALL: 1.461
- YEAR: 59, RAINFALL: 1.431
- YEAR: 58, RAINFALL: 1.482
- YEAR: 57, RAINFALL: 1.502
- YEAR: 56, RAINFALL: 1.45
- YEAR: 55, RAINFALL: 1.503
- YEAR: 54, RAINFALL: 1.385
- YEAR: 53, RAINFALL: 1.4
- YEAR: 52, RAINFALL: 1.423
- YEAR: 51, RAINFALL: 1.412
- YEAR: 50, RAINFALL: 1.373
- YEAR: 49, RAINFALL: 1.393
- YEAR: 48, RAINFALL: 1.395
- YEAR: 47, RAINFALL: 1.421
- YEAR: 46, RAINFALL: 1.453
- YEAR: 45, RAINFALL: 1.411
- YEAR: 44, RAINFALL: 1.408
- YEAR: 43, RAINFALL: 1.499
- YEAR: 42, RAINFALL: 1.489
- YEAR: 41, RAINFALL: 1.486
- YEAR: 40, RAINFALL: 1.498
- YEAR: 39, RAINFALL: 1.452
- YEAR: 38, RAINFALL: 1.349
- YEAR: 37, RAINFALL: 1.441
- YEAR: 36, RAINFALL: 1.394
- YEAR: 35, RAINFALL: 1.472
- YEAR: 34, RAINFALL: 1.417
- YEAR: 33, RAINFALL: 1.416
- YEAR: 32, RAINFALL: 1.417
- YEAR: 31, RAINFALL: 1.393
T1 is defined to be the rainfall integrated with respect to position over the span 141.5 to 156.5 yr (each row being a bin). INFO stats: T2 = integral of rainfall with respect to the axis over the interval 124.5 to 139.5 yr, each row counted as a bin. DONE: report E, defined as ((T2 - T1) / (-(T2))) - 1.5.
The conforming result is -1.59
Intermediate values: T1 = 21.9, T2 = 24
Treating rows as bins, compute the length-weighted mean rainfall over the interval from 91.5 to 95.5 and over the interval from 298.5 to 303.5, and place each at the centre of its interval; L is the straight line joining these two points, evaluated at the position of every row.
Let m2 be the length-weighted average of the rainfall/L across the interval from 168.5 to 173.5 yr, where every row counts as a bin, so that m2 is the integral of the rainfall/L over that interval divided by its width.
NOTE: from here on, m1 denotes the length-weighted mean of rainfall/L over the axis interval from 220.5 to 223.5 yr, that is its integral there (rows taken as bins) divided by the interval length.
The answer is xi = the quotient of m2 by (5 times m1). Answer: 0.236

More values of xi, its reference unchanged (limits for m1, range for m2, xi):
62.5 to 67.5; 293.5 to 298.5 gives 0.198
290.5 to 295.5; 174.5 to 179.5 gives 0.209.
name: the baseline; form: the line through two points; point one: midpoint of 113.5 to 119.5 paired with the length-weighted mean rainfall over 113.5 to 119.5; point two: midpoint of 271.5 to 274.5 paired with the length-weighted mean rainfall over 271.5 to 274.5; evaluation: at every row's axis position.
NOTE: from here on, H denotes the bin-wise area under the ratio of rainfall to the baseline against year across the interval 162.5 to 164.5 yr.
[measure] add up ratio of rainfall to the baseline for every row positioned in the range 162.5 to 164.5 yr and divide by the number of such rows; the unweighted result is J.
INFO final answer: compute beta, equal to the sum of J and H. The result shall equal 2.69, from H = 1.79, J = 0.90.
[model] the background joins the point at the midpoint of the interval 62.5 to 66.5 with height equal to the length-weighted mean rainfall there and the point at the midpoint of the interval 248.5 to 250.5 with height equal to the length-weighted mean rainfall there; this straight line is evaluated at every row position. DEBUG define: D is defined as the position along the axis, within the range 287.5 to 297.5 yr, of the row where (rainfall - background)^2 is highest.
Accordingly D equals 289 yr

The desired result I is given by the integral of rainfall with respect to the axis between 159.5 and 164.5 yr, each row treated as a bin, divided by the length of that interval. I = 1.42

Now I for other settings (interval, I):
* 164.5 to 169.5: 1.36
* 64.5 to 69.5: 1.58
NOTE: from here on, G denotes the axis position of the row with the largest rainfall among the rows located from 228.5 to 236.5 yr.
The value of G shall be 235 yr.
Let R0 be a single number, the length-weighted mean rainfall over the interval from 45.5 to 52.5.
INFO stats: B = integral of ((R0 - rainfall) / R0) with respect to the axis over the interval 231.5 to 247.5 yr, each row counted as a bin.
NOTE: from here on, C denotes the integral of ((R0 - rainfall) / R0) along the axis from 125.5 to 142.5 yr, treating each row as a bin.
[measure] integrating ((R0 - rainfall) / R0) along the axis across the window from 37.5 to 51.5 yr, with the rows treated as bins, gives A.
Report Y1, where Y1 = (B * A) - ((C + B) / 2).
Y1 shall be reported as -1.6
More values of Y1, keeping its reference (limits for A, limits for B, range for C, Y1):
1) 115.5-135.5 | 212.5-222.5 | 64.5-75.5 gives -8.1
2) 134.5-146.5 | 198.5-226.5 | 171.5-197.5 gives -8.3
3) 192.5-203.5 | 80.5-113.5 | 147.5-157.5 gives -4.4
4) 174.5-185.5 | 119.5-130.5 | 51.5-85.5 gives 0.2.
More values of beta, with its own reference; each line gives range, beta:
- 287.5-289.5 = 3.31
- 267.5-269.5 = 3.00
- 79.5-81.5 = 2.74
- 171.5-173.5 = 2.79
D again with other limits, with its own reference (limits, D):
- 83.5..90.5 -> 86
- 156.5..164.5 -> 160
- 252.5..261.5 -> 260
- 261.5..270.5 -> 270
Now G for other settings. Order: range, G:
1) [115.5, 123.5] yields 119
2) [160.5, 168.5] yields 161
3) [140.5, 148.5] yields 142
